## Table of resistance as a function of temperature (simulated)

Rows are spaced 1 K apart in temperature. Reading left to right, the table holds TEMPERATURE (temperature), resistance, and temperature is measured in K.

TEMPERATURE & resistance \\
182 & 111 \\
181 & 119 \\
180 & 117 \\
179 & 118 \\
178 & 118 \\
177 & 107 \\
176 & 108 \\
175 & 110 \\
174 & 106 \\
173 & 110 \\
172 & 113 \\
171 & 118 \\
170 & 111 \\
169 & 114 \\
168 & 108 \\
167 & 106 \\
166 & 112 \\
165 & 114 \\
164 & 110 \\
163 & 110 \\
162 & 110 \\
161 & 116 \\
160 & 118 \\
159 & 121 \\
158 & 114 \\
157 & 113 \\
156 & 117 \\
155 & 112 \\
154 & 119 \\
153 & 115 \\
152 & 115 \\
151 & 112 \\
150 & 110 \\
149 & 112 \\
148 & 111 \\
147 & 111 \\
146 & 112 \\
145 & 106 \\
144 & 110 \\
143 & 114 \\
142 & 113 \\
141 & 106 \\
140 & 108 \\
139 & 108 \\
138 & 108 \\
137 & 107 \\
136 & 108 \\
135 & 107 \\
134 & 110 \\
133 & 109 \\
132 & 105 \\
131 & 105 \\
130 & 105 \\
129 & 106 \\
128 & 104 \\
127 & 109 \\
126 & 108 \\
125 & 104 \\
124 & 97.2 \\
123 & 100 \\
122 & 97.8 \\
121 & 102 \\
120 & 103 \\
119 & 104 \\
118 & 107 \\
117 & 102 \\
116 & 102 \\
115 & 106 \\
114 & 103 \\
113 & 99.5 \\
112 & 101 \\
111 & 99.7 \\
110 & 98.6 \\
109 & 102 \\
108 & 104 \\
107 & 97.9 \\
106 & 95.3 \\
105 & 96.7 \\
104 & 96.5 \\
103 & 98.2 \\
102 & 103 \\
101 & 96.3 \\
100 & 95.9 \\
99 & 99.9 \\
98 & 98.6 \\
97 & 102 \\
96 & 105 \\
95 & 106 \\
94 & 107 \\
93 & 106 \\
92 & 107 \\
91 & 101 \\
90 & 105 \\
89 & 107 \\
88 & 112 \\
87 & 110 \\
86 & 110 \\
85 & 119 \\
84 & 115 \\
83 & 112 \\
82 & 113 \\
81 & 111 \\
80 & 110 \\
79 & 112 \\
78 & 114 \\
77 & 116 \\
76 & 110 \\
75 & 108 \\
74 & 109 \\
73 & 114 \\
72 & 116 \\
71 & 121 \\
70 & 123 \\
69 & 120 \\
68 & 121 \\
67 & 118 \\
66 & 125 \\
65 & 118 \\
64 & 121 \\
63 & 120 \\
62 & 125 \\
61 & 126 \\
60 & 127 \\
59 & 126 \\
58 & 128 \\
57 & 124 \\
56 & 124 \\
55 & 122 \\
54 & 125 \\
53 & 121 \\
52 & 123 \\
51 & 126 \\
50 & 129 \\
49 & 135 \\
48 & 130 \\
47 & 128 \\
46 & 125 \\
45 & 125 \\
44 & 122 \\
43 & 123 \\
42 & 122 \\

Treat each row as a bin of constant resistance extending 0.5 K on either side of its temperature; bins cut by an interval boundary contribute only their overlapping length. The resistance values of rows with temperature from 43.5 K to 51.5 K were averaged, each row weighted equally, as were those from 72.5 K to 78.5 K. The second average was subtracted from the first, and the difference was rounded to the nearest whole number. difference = 16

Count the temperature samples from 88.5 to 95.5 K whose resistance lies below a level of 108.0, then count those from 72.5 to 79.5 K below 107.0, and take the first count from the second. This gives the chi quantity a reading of -7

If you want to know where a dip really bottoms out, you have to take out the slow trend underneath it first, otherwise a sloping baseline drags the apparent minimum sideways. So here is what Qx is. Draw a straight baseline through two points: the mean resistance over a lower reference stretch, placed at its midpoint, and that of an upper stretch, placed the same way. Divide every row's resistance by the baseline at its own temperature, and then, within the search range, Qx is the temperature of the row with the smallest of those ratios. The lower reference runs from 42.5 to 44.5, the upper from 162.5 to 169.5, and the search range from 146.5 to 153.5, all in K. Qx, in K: 150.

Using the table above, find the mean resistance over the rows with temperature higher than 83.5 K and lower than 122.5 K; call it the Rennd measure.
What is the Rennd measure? 103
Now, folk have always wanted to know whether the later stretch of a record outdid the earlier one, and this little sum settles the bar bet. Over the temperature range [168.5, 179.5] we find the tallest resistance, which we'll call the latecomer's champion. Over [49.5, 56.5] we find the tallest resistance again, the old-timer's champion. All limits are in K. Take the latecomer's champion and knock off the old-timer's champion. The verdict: -11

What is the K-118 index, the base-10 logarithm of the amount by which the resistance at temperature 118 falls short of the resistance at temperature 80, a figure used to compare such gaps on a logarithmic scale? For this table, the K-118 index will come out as 0.48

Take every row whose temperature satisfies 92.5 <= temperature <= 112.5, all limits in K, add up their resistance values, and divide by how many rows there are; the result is 100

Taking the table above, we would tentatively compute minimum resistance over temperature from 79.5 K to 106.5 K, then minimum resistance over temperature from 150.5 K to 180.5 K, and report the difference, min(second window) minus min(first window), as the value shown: 11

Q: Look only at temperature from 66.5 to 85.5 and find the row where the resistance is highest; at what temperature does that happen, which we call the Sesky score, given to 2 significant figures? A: 70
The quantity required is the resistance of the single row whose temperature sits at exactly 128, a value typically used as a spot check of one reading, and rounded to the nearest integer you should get 104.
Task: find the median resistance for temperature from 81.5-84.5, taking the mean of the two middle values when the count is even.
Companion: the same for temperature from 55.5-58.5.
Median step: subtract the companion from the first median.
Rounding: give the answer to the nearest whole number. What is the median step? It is -11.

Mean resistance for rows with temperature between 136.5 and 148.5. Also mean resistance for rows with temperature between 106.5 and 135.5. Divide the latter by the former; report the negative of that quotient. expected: -0.94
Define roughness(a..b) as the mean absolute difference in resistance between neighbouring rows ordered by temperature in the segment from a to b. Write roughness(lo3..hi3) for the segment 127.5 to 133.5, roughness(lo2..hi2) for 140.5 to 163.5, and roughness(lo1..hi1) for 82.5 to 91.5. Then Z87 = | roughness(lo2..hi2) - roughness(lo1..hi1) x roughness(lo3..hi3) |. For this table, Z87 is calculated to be 1.9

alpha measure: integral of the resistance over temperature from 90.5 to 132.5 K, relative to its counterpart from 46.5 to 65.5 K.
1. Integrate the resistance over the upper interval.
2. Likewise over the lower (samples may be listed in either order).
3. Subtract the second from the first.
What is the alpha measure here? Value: 1909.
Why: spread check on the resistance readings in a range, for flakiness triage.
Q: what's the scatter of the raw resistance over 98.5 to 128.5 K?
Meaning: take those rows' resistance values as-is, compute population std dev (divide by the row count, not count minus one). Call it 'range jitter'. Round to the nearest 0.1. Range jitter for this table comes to 3.6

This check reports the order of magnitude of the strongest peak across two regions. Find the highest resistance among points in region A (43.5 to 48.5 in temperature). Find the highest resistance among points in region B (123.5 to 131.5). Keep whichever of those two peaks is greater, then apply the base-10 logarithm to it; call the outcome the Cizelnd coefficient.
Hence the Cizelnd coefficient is 2.114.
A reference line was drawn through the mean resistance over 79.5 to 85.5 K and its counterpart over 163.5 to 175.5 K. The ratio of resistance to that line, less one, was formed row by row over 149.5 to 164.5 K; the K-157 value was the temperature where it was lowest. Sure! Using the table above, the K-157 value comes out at 150 K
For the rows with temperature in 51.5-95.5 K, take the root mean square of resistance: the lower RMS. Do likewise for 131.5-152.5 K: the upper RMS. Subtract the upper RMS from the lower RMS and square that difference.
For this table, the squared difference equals 44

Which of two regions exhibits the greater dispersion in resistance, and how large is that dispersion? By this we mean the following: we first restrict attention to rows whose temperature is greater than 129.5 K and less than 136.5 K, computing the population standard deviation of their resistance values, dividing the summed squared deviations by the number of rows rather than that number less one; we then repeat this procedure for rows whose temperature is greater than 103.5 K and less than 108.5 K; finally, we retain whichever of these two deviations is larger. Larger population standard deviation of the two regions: 3.07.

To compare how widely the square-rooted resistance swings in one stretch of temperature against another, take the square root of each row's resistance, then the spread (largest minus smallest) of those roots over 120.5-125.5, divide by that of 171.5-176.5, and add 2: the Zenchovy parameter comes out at 3.0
